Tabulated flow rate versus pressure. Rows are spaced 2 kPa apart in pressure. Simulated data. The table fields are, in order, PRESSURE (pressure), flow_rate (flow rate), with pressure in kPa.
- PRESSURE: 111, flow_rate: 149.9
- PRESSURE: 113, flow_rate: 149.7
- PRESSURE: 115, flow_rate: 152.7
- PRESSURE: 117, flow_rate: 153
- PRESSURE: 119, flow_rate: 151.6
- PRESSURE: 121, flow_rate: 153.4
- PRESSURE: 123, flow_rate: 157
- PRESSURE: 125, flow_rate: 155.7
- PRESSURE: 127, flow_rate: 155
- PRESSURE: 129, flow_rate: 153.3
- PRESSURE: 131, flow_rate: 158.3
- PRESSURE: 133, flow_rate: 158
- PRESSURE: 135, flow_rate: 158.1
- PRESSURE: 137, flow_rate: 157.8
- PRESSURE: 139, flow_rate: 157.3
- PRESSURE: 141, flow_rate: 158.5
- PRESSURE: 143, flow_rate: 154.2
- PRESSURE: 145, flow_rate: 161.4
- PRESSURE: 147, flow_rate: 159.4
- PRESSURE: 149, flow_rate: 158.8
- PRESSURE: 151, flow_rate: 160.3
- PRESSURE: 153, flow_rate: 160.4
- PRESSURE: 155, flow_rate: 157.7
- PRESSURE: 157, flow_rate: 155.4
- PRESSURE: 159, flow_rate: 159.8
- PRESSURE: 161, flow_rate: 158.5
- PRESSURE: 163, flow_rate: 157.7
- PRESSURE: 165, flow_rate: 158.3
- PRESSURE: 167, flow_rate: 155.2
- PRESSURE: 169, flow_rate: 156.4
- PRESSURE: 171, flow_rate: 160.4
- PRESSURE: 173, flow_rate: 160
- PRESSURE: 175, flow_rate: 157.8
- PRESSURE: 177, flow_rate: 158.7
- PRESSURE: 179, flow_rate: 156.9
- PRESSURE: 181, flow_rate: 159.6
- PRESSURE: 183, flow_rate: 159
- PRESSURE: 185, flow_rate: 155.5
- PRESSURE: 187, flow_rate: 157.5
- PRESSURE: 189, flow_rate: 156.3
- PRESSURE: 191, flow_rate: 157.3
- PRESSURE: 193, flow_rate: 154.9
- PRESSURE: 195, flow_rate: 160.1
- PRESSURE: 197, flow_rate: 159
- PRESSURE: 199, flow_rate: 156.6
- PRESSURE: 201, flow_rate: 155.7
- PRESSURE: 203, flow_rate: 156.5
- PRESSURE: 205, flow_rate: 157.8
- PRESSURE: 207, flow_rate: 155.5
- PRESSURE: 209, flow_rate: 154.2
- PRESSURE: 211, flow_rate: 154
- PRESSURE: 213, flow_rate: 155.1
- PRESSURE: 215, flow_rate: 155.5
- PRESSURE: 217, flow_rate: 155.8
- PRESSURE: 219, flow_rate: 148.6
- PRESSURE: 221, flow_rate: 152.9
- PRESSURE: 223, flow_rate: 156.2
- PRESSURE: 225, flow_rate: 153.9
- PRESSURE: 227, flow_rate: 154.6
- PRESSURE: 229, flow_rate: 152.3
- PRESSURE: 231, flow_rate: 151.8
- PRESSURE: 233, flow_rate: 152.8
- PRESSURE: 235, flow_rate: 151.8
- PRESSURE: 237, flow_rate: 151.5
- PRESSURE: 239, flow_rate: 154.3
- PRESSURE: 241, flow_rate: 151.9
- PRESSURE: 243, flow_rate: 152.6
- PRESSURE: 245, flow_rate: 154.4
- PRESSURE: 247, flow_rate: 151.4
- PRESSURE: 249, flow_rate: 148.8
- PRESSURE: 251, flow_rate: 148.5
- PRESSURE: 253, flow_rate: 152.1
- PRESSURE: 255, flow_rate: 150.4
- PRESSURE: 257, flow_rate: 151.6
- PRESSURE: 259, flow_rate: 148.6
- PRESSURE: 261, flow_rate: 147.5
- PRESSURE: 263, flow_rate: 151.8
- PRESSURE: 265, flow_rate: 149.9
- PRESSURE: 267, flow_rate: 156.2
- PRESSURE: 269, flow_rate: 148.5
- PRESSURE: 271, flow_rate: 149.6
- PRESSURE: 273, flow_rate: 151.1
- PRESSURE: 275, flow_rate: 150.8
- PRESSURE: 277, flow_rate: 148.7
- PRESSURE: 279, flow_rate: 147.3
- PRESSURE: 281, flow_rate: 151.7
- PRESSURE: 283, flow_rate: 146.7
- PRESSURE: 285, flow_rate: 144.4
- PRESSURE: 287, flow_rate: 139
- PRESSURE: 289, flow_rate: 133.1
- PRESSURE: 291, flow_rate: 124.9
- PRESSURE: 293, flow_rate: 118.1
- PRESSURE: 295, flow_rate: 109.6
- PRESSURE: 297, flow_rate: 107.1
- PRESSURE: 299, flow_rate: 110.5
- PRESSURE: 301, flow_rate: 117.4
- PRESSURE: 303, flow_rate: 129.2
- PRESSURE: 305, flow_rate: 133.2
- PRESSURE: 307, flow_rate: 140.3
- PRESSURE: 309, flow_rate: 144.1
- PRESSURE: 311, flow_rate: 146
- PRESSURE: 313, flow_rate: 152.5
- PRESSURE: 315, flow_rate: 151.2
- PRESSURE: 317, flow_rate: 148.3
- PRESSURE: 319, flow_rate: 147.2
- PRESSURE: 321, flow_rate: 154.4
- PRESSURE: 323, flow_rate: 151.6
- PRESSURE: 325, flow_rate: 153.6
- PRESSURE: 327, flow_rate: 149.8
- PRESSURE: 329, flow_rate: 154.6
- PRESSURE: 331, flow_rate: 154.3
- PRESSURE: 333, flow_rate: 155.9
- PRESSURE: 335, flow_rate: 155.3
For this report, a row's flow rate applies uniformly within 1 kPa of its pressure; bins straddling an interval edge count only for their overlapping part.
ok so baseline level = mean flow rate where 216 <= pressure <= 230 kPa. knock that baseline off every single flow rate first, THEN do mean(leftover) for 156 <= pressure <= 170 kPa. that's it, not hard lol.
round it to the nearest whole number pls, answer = 4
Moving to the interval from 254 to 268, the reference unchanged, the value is -3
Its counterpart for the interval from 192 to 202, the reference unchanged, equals 4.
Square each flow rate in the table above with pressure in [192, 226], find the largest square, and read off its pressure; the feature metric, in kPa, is 195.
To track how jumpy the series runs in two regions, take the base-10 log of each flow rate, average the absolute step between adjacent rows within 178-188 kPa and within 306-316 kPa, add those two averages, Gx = 0.0160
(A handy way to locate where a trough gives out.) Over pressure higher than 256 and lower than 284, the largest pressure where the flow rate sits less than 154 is 283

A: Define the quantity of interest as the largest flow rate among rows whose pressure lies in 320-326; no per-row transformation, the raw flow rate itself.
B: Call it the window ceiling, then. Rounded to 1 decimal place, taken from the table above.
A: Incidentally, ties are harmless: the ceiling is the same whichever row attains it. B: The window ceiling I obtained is 154.4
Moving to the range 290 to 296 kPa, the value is 124.9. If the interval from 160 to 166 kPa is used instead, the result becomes 158.5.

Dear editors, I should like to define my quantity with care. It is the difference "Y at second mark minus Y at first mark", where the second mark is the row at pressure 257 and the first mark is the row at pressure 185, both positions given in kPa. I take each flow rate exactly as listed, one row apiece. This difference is -4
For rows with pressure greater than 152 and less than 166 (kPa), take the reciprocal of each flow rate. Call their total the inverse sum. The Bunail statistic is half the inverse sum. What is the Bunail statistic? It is 0.0221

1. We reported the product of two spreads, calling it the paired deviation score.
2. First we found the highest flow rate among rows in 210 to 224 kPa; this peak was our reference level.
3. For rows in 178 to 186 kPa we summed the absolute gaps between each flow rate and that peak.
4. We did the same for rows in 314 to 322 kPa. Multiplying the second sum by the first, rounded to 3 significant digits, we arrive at 180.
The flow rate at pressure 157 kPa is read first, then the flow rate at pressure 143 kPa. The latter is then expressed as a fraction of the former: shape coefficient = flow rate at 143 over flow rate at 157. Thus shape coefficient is 0.99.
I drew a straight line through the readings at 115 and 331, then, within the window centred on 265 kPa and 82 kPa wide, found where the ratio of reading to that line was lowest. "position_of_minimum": 297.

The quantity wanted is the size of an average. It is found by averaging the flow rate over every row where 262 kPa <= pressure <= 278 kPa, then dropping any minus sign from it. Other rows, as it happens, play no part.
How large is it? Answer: 150.8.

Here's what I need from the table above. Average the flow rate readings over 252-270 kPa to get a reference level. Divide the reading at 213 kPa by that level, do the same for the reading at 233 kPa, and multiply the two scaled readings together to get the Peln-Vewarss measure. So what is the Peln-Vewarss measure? 1.04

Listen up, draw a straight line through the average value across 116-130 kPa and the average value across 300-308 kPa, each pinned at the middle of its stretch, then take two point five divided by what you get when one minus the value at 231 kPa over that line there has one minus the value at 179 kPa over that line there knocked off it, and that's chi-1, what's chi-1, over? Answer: -151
